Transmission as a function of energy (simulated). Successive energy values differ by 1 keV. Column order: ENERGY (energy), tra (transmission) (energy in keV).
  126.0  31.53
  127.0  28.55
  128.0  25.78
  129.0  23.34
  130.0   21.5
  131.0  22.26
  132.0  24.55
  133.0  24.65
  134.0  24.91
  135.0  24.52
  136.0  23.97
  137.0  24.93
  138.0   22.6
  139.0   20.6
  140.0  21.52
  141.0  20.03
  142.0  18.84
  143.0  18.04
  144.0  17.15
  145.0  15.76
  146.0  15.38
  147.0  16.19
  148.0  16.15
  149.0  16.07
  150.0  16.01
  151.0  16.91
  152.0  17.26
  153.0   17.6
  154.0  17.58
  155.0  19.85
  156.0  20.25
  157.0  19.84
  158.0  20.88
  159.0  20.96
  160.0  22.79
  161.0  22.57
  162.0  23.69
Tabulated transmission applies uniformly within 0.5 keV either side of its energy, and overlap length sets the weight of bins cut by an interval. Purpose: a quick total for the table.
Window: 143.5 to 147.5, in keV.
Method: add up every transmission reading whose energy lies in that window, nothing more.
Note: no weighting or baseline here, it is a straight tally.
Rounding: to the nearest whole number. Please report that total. 64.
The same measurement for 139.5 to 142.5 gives 60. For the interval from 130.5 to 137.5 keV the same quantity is 170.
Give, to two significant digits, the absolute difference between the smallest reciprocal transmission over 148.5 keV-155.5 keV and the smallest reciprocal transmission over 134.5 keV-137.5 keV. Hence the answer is 0.010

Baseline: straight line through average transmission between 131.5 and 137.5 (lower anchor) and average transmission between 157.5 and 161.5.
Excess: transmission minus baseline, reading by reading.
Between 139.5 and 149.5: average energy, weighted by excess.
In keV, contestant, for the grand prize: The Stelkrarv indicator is 145.2 keV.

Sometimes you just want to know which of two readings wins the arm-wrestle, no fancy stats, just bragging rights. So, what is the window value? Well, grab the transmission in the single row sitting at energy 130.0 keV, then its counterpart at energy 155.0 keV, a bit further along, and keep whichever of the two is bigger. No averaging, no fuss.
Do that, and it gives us 21.5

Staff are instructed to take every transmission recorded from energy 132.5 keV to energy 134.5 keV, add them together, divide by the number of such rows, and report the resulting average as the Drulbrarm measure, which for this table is 25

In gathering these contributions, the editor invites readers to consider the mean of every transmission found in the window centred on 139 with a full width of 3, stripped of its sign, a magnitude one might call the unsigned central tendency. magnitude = 22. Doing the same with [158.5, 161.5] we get 22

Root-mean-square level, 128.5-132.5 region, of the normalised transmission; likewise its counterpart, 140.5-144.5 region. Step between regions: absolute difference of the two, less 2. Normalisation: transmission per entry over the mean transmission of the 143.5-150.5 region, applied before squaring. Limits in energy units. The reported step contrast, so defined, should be -1.7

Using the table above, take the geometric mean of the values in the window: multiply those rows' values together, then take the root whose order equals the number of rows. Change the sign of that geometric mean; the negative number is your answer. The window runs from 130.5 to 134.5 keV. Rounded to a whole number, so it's -24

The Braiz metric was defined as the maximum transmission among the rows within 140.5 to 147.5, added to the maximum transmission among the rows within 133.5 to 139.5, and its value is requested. 45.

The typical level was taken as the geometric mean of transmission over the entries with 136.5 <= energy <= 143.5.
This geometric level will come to 21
